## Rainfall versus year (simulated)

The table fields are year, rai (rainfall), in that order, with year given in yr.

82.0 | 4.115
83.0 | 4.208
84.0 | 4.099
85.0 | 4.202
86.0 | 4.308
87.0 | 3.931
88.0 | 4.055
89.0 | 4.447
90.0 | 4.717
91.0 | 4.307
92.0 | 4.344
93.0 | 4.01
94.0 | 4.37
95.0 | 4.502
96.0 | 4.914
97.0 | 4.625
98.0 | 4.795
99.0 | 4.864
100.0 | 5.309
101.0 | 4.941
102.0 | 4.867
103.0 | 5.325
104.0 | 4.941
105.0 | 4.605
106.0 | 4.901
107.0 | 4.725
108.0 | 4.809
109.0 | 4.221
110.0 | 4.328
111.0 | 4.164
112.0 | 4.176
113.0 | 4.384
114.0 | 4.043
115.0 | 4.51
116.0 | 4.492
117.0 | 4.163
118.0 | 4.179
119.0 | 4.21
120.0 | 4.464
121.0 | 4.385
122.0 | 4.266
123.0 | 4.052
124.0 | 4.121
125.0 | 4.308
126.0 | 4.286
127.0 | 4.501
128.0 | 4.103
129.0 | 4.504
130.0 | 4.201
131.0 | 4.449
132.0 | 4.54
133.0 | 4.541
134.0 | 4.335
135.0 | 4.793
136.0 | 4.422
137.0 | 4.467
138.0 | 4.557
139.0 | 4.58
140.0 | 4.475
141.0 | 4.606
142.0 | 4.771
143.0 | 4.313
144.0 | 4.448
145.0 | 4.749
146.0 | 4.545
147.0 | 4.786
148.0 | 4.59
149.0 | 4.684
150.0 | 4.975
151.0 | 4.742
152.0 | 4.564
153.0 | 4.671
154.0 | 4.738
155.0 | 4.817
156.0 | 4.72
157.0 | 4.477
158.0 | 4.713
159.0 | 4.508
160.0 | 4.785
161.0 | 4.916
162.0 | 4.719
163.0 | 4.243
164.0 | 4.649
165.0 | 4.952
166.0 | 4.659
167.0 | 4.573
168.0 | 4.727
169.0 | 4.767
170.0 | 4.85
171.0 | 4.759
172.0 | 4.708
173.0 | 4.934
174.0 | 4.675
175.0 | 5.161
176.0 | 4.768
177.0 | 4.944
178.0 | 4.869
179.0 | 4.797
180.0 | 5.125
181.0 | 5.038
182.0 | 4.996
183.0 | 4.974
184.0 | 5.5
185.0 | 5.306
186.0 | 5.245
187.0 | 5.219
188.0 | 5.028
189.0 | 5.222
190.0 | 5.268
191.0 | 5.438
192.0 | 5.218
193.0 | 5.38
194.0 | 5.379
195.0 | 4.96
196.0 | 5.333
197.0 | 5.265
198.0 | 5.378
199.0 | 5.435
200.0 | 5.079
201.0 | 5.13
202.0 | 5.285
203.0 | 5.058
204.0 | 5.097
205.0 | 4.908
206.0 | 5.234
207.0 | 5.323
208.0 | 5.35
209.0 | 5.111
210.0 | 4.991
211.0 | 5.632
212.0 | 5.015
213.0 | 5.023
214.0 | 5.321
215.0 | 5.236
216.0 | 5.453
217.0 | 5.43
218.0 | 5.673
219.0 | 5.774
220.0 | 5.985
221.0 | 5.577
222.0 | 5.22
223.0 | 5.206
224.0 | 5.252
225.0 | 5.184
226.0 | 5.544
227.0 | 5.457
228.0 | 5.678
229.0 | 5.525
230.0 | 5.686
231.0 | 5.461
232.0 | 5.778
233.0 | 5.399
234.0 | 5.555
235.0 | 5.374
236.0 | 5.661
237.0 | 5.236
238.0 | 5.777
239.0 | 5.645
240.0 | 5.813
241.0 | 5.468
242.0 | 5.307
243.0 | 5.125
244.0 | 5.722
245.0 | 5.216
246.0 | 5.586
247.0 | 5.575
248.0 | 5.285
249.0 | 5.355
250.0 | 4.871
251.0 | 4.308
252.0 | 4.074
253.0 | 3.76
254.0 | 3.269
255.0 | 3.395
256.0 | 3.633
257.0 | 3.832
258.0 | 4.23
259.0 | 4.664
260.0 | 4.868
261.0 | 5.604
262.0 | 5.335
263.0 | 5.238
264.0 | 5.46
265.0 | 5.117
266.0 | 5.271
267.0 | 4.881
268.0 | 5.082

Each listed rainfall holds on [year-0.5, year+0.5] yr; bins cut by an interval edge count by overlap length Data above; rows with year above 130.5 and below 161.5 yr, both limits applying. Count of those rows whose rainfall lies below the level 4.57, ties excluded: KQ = 14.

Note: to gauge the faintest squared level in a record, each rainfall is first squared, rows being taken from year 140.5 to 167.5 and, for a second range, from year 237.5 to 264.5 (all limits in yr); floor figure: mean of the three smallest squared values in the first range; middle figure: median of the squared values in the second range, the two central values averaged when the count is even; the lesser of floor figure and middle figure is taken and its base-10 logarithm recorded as 1.27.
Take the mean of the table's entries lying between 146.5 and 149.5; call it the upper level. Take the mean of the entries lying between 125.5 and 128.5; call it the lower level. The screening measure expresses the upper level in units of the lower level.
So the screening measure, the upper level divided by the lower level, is 1.09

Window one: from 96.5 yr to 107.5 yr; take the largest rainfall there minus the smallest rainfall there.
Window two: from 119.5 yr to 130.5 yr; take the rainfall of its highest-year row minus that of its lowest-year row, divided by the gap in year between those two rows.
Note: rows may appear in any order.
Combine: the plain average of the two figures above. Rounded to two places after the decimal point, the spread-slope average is 0.35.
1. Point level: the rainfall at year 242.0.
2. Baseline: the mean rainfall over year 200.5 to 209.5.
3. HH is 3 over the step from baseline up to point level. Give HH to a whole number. 21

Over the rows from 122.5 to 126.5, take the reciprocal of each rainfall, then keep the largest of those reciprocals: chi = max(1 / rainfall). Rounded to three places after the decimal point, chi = 0.247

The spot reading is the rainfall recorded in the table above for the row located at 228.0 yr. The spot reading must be 5.678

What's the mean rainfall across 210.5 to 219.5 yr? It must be 5.4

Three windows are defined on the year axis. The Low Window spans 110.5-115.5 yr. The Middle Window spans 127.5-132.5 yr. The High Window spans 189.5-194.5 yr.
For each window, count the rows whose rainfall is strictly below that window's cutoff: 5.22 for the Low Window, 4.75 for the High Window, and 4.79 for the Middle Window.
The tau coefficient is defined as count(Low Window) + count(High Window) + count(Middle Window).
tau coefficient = 10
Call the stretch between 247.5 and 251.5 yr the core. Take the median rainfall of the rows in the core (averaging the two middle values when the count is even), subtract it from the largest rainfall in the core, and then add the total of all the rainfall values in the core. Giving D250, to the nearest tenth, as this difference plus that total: 20.1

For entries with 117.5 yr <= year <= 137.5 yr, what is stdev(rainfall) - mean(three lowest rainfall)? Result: -3.9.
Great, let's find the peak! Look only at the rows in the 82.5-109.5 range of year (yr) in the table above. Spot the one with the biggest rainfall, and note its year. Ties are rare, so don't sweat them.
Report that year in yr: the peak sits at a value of 103.0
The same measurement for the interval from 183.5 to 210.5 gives 184.0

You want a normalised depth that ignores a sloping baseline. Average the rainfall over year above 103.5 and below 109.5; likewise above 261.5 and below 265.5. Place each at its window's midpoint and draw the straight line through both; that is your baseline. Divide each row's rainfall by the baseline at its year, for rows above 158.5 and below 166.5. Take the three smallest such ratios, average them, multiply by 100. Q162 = 91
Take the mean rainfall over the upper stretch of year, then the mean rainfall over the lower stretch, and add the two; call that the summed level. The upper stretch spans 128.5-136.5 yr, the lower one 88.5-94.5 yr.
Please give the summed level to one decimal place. 8.8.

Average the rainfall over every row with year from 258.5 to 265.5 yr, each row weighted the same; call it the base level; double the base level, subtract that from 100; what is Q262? 89.6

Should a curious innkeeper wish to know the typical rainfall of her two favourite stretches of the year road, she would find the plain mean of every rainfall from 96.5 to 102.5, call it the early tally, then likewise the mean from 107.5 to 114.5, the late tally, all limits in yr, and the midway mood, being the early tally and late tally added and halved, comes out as 4.60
